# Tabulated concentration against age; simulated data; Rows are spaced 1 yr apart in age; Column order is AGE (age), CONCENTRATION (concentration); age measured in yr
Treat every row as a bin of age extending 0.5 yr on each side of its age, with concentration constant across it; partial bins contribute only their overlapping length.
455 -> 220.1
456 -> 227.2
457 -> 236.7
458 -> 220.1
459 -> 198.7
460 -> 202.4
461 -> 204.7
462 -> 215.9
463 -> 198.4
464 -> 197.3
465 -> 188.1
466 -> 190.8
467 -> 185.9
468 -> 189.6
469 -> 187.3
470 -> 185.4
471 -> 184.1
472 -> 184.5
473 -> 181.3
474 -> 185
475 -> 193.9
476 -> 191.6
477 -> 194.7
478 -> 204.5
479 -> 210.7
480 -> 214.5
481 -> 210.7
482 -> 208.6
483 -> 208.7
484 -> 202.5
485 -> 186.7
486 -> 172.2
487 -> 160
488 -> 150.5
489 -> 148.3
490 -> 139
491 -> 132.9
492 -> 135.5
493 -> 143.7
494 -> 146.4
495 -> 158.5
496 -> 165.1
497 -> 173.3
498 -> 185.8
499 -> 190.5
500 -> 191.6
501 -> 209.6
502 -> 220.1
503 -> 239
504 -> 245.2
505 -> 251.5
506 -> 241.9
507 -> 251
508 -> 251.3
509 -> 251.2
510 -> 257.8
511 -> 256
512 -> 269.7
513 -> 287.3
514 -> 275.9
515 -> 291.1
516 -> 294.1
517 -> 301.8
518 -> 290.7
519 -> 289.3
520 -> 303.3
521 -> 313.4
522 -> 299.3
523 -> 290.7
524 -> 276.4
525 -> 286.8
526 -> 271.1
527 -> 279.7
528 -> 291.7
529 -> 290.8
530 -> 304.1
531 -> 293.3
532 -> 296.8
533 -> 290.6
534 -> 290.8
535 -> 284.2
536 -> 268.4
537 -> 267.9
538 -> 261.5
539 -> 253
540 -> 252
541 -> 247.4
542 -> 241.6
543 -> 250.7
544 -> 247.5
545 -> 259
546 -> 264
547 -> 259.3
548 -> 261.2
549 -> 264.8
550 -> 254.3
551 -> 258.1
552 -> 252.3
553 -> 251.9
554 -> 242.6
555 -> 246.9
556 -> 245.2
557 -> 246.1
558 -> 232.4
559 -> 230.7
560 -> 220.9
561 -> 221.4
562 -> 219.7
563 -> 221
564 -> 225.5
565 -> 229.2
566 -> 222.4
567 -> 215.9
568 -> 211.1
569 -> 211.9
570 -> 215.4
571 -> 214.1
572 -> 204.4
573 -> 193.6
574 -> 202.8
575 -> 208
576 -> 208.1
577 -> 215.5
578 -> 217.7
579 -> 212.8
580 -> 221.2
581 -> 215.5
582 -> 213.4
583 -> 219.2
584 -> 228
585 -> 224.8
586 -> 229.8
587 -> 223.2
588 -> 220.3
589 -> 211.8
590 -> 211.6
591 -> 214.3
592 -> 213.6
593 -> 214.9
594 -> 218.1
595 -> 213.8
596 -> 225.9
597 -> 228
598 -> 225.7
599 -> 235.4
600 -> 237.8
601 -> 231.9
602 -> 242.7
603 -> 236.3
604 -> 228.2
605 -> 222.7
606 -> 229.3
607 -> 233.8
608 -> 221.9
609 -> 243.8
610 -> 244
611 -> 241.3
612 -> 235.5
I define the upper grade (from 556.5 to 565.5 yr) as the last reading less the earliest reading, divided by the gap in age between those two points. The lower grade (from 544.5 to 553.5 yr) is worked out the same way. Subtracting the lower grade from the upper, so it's -1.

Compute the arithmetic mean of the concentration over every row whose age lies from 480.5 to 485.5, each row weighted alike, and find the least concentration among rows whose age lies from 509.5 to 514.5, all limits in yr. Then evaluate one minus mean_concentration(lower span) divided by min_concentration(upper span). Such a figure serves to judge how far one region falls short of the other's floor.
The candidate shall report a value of 0.21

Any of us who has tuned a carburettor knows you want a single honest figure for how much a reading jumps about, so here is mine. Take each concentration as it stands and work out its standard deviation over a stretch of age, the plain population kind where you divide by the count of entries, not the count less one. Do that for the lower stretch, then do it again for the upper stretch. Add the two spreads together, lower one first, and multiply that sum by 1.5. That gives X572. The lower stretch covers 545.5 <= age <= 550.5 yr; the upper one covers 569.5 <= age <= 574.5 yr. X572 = 18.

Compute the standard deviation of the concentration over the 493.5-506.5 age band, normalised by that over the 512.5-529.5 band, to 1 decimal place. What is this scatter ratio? 3.3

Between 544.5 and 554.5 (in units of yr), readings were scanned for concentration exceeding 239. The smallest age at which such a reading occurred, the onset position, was 545 yr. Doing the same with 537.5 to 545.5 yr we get 538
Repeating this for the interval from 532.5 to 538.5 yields 533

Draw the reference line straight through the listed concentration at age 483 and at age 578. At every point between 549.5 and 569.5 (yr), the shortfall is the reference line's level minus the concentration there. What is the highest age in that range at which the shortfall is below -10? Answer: 565 yr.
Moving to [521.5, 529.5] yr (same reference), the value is 529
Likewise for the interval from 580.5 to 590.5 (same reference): 586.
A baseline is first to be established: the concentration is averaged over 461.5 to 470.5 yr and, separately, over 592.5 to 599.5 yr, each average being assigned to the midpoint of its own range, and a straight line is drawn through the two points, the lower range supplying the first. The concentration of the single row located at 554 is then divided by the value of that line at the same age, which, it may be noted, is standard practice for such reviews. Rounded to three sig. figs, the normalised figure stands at 1.14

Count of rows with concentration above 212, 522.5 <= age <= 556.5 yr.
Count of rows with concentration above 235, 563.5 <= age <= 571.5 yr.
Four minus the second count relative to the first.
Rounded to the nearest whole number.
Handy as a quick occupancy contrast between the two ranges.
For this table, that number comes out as 4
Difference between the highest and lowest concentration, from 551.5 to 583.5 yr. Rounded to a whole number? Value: 59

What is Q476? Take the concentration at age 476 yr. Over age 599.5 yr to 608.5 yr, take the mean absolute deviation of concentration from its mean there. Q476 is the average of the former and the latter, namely 99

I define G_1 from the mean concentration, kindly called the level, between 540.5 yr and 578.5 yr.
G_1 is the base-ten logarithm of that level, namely 2.37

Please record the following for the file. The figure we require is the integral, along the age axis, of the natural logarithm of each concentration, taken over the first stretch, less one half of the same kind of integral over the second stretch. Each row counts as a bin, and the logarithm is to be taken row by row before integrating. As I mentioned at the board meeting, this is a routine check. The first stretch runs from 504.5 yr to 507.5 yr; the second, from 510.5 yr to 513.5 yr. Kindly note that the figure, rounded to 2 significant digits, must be 8.1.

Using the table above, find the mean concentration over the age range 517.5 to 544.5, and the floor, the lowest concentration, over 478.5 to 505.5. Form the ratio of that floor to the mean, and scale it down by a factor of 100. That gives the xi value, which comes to 0.0048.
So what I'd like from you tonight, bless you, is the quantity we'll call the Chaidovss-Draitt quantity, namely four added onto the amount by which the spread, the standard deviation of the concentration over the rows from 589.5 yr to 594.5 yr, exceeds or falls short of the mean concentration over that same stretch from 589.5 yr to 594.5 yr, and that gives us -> -208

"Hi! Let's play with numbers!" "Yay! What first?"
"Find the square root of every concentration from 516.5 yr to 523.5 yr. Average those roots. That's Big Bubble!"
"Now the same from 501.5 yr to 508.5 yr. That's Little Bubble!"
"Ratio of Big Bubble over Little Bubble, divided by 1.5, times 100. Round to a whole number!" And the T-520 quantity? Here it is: 74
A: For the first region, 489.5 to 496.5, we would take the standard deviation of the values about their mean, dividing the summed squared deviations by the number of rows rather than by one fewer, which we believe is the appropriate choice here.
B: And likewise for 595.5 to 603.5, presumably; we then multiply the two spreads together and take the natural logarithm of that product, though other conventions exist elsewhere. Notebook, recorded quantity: 4.2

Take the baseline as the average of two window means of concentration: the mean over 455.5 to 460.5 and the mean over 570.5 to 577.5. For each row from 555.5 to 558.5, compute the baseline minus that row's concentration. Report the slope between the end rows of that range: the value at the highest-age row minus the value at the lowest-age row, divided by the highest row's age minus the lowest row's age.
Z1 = 6.4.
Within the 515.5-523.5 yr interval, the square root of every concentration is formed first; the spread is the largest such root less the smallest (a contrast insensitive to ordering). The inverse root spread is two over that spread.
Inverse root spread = 3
